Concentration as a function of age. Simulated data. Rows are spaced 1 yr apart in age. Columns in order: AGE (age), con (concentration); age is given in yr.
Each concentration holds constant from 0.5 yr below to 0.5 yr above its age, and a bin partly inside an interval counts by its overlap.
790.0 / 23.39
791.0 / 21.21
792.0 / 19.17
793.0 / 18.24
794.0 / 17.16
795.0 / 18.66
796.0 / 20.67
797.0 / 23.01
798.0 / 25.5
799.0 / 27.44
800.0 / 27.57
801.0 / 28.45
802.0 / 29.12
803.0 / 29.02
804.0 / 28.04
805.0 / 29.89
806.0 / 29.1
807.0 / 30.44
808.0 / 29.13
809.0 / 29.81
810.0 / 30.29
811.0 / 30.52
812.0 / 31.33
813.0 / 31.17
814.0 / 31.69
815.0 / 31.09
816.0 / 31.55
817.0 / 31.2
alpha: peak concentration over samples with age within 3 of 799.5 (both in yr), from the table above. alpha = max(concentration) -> 29.12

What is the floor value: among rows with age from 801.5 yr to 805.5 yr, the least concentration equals 28.04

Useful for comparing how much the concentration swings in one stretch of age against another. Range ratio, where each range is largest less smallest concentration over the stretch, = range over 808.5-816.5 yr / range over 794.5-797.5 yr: 0.4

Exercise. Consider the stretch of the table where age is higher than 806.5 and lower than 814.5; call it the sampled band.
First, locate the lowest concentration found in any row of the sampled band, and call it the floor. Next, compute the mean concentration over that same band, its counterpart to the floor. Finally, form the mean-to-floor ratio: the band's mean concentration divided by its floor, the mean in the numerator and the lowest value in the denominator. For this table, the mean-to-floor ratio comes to 1.049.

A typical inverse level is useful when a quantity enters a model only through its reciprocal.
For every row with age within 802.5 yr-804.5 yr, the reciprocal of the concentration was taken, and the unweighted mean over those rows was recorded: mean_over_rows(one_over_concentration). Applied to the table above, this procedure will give 0.035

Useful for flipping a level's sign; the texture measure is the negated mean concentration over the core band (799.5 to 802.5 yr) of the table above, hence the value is -28.4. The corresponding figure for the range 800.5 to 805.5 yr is -28.9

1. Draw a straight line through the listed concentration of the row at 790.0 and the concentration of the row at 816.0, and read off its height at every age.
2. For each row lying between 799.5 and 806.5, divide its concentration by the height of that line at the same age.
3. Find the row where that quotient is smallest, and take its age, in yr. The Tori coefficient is 804.0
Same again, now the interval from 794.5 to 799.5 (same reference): 795.0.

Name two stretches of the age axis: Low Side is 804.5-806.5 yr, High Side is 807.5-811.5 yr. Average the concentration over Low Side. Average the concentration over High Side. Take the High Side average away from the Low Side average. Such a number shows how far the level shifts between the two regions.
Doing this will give -0.4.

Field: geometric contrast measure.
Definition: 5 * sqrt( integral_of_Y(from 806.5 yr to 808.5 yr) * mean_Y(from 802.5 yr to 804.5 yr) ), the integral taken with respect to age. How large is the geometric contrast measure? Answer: 206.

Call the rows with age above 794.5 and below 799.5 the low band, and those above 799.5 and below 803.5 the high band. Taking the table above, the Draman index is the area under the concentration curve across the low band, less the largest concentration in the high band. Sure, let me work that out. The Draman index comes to 86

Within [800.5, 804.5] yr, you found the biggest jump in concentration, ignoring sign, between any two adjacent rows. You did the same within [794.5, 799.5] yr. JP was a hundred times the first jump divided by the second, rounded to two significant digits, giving 39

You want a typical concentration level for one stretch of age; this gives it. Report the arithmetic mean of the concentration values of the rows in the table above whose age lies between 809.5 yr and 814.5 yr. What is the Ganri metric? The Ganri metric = 31.0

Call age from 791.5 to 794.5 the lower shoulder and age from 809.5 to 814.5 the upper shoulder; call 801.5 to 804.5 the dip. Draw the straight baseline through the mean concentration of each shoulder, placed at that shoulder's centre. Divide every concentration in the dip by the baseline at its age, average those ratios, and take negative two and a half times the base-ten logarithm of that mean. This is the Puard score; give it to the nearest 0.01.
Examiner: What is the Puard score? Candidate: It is -0.15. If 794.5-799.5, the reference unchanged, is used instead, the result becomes -0.10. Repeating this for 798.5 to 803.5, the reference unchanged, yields -0.20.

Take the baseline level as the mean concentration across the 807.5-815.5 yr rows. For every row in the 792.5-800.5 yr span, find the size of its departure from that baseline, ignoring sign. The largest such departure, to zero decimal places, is 13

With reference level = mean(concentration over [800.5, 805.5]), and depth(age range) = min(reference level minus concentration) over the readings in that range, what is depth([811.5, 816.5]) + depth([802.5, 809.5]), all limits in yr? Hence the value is -4.3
